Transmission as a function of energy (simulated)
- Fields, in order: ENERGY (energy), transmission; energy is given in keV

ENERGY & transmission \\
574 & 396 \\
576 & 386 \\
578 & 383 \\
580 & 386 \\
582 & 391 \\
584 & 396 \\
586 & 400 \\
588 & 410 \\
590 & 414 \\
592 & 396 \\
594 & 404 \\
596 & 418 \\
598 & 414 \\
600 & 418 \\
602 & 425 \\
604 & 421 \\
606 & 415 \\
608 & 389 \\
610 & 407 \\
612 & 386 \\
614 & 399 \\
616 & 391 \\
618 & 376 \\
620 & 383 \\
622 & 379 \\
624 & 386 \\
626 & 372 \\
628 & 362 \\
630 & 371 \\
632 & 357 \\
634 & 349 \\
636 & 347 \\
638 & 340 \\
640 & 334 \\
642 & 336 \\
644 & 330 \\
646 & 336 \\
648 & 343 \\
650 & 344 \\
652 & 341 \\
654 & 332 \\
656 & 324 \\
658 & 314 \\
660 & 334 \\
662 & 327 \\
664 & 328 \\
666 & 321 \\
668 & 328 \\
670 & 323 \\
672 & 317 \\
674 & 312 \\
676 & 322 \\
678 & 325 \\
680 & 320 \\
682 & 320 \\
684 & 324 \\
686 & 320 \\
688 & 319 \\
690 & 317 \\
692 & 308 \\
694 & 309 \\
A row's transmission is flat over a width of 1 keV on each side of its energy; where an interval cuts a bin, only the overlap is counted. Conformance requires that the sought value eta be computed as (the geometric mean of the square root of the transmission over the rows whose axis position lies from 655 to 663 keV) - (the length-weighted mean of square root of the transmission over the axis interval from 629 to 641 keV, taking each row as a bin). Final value -0.7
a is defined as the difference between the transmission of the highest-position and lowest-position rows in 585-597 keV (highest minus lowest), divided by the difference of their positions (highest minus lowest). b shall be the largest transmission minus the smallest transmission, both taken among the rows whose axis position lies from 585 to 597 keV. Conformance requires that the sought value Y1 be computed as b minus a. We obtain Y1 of 20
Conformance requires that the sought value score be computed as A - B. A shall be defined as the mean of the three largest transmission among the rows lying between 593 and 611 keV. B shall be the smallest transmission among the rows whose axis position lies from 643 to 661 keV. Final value 107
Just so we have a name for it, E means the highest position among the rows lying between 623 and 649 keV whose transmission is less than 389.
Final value 648 keV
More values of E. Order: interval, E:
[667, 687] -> 686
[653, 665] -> 664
